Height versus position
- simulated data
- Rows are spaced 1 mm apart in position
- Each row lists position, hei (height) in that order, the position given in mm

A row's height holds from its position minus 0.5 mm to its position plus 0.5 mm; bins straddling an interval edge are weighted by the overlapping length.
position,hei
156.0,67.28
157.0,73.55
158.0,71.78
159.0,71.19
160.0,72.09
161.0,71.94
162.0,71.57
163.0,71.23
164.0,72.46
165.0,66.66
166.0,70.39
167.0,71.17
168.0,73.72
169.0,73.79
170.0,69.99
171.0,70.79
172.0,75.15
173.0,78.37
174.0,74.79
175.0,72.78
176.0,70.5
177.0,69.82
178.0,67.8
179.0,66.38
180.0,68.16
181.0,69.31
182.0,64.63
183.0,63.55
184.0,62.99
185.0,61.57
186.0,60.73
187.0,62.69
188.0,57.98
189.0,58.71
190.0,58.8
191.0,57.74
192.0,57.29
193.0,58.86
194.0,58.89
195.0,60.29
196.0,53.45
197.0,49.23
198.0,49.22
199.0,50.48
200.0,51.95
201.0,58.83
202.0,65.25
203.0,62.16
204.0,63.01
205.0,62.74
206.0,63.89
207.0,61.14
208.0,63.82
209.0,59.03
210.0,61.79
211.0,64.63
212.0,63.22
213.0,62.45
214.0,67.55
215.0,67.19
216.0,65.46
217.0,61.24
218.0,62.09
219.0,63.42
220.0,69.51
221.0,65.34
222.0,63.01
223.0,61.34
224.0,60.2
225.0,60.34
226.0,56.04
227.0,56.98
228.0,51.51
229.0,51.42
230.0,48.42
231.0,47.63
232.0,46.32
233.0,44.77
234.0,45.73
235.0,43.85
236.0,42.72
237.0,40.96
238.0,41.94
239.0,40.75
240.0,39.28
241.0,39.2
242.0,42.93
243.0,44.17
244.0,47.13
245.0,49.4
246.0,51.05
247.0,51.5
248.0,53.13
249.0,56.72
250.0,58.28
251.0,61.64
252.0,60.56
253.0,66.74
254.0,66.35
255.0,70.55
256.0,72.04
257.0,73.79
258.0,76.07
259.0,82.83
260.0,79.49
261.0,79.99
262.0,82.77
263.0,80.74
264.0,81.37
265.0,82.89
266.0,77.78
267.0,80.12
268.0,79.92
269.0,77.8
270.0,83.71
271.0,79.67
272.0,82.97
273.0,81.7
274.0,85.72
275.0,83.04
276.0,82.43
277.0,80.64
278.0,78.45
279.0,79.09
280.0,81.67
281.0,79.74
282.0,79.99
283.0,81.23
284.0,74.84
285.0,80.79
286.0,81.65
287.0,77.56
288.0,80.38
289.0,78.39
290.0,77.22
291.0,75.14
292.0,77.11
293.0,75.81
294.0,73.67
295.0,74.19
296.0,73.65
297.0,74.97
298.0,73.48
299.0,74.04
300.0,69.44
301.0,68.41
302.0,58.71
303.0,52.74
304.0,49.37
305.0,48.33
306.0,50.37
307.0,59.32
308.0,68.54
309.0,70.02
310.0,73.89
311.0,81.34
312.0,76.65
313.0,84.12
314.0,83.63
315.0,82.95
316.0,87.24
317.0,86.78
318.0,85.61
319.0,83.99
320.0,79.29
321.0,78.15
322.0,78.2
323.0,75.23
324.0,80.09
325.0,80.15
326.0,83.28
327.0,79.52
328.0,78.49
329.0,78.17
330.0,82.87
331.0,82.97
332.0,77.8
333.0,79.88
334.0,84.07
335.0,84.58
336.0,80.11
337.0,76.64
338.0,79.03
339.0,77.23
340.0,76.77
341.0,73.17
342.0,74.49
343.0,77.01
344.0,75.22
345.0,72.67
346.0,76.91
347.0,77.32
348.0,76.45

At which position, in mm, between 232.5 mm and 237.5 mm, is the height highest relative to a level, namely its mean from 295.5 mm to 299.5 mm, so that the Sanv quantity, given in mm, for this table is 234.0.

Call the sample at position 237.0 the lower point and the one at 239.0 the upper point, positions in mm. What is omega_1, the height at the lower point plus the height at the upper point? 82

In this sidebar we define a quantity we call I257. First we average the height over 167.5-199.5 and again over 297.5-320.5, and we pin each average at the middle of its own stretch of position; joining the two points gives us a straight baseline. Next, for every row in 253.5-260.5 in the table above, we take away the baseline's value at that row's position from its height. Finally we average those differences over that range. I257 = 6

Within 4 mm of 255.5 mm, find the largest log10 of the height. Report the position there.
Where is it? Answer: 259.0 mm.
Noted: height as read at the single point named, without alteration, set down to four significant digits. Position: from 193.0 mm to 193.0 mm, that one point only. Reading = 58.86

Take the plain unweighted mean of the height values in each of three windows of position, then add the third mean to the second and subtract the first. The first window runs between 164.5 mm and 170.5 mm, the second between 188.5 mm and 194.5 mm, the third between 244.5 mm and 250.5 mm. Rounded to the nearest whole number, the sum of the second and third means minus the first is 41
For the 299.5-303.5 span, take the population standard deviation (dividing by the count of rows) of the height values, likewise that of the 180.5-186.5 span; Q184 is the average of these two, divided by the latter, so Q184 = 1.75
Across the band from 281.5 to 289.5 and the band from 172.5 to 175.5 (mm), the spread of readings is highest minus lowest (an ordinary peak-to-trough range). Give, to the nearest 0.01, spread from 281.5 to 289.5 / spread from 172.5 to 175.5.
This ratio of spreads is 1.22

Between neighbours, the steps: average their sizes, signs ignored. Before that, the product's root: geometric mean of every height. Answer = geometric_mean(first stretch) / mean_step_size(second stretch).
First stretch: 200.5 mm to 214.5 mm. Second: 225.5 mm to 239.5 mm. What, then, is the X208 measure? 39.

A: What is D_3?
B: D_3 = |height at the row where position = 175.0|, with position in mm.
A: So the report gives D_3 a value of 73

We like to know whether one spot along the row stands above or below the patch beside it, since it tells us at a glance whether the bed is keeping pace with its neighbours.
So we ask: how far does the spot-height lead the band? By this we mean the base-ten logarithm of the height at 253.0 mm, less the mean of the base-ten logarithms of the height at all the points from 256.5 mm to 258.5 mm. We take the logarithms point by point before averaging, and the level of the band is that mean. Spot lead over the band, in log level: -0.05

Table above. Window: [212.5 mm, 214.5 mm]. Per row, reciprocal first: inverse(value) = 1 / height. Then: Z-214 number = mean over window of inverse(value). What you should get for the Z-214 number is 0.015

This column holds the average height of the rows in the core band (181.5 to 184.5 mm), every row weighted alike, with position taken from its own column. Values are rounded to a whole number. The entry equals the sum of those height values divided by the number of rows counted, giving 64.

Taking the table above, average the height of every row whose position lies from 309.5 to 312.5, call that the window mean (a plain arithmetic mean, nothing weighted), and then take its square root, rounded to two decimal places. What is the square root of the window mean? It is 8.79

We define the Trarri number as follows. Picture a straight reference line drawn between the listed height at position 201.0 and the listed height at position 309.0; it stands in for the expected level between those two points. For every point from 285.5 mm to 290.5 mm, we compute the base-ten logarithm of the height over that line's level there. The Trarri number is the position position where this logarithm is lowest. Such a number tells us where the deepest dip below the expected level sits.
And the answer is 290.0 mm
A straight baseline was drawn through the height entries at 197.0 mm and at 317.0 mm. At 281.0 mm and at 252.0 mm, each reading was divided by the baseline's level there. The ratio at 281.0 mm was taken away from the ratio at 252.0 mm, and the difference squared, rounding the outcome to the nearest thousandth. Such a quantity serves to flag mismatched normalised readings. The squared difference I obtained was 0.021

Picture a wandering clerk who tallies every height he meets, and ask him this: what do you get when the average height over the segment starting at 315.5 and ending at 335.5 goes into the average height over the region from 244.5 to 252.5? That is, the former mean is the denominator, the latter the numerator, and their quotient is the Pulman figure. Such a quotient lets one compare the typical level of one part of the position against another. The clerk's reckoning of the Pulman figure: 0.68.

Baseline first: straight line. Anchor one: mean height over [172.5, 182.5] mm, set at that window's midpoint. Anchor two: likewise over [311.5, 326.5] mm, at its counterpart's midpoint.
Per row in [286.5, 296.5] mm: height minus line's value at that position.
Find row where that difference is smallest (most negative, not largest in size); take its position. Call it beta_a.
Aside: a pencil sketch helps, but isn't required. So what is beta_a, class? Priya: 296.0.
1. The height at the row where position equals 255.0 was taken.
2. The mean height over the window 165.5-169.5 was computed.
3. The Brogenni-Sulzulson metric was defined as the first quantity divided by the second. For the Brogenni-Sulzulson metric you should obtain 1.0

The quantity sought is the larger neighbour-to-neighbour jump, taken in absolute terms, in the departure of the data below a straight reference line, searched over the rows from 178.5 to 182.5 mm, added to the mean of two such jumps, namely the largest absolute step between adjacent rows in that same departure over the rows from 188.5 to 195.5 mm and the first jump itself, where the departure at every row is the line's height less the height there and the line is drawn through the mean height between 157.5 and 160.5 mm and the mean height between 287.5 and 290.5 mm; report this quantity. 7.9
